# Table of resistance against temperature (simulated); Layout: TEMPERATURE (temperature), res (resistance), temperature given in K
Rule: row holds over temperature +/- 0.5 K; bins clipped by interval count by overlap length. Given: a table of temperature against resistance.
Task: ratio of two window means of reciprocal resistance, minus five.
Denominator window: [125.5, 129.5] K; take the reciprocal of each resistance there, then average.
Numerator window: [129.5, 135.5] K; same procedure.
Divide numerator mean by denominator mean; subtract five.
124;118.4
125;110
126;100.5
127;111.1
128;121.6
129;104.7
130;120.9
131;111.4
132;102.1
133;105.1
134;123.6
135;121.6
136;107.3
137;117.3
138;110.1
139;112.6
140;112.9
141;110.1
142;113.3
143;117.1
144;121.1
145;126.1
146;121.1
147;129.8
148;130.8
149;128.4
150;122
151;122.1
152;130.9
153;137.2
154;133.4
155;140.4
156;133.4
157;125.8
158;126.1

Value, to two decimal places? -4.04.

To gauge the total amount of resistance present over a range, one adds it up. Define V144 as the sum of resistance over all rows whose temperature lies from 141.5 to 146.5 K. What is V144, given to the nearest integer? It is 599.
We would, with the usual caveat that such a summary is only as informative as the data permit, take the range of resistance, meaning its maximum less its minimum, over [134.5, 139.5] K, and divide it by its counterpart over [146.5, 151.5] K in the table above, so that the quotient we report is 1.6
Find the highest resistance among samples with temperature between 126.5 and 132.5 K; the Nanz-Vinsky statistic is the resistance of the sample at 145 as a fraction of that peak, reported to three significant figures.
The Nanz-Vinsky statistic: 1.04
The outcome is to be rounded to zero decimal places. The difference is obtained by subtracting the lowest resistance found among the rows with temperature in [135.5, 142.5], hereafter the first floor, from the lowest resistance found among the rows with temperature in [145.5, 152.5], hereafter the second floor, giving 14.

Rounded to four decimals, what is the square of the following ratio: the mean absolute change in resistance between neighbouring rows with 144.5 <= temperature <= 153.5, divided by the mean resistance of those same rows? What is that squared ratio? 0.0014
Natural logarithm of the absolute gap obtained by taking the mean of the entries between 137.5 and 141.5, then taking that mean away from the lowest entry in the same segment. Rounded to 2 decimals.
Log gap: 0.28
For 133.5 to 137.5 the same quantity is 2.32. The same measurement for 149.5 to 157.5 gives 2.16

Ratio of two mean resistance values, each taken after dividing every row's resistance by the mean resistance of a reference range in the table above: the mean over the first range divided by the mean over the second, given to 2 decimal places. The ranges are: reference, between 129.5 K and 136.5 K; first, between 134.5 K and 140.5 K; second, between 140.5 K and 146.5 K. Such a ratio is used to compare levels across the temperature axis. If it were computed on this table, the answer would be 0.96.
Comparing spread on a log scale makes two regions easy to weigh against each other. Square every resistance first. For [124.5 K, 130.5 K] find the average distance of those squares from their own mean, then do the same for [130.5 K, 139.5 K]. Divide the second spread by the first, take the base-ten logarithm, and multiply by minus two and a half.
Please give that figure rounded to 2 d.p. 0.14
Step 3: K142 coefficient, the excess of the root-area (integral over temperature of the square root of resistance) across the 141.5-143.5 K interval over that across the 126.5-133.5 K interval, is -52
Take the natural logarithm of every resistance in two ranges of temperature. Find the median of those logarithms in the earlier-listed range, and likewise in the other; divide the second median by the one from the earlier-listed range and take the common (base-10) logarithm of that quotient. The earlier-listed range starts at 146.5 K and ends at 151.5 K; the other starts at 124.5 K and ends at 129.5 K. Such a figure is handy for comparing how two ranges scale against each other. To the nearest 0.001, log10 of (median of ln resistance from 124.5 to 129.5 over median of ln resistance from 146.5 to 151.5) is -0.014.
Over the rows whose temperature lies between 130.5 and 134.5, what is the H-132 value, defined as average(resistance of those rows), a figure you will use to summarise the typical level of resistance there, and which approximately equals 111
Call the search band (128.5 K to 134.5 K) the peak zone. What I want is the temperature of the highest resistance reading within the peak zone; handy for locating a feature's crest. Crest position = 134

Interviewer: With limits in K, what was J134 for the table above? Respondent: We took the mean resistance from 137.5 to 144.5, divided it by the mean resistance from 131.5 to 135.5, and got 1.01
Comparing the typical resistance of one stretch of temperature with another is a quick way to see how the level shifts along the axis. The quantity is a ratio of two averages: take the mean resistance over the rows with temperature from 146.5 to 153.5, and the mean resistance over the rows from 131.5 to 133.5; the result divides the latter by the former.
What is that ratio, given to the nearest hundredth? 0.80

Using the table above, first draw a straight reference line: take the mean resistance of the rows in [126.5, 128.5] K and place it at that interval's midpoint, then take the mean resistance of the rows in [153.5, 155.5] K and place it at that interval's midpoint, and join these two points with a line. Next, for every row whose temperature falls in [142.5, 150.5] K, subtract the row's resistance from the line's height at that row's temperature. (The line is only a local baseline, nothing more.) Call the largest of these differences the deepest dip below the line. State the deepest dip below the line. 11.5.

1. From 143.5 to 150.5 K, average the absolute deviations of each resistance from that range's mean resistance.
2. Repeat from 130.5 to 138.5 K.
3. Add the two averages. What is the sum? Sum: 10.0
